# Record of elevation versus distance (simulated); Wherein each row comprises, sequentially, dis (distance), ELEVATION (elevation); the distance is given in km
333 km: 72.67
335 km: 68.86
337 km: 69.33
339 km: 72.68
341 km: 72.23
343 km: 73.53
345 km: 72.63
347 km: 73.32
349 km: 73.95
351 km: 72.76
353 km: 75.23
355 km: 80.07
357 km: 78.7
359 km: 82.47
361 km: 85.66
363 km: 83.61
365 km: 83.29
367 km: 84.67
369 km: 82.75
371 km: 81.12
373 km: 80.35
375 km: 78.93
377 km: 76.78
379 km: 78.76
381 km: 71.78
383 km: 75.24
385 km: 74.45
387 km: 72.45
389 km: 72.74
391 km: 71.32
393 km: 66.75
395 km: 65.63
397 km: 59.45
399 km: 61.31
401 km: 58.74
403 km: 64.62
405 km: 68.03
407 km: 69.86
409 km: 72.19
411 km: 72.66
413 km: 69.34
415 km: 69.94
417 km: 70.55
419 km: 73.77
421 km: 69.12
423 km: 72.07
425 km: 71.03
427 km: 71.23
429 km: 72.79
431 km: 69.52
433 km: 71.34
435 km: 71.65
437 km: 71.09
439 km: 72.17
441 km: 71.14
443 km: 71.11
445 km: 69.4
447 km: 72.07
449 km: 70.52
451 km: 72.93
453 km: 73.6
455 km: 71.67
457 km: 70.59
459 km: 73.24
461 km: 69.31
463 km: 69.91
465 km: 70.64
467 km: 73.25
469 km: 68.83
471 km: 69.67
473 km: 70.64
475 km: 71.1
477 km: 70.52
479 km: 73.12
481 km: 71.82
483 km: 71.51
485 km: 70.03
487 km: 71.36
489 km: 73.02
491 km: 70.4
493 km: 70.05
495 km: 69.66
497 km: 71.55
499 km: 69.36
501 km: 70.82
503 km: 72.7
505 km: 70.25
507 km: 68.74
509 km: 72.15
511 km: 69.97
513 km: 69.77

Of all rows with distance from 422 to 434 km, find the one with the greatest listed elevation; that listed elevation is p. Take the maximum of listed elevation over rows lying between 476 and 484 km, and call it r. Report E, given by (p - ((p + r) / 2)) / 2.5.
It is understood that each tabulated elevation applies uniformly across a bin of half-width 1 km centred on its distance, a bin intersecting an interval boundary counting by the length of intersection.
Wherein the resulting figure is -0.1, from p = 72.79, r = 73.12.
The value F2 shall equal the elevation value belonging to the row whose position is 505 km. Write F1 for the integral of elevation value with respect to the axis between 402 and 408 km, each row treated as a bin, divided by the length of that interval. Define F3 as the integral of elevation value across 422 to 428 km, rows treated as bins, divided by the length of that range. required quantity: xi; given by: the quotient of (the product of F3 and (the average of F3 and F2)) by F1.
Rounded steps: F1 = 67.5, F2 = 70.25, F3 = 71.4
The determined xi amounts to 75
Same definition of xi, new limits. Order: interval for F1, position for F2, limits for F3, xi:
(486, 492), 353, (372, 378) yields 85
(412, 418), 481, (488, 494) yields 73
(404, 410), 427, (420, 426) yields 72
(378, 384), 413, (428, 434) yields 67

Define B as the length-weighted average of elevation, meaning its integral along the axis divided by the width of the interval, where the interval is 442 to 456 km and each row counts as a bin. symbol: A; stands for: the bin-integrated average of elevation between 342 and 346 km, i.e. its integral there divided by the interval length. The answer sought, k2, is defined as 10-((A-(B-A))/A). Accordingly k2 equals 8.98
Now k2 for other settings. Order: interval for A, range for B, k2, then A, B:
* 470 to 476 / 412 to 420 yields 9.01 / 70.5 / 70.9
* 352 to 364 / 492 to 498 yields 8.87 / 81.0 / 70.4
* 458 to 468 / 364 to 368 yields 9.18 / 71.3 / 84.0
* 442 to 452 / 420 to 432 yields 9.00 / 71.2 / 71.0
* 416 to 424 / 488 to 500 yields 8.99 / 71.4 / 70.7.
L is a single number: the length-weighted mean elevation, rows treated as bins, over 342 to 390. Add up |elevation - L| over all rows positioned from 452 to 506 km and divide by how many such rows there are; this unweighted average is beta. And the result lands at 6.7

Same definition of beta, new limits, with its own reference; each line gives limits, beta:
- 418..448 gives 6.4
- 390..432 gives 9.2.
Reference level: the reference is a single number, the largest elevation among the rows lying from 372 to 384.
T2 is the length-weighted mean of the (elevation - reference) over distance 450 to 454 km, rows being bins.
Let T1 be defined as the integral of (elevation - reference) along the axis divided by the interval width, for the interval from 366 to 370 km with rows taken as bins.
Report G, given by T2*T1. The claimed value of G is -24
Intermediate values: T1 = 3.4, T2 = -7.1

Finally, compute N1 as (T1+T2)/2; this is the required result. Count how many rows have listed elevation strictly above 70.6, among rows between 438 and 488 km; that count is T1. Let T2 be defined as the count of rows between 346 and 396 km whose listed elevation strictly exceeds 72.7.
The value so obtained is 18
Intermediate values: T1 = 16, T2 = 20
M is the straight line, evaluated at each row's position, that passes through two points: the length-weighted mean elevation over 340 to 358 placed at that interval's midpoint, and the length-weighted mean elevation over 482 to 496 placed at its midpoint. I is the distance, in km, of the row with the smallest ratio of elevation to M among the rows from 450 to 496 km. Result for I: 469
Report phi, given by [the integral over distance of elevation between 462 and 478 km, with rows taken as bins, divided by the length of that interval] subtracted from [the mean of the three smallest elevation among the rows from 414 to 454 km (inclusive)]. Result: -1.2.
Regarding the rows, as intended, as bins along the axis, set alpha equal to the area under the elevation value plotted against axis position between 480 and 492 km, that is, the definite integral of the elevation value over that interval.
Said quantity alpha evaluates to 856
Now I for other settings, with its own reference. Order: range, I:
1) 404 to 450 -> 405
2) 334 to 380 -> 335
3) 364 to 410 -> 401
